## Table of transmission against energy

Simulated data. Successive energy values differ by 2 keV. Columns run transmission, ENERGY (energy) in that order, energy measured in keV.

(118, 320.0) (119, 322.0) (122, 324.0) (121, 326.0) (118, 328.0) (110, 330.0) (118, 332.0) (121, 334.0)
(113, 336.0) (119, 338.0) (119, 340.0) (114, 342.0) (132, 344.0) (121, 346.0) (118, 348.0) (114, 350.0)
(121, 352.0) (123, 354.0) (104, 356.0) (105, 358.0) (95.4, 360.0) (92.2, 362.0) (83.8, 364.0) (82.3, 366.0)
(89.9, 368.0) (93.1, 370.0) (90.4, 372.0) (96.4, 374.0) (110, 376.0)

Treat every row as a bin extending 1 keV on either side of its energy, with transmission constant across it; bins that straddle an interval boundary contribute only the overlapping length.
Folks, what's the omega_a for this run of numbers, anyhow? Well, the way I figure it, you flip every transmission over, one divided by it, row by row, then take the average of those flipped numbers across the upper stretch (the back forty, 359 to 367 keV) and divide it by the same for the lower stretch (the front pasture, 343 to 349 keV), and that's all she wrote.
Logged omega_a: 1.40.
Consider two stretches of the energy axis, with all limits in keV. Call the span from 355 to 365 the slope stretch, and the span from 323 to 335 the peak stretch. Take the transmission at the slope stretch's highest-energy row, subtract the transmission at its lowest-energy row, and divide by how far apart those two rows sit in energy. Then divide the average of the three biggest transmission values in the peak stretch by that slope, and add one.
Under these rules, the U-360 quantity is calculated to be -47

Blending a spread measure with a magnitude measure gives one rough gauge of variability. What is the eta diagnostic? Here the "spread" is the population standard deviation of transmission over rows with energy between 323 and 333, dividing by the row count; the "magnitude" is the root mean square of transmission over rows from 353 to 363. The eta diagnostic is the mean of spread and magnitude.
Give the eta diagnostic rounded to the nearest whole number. 54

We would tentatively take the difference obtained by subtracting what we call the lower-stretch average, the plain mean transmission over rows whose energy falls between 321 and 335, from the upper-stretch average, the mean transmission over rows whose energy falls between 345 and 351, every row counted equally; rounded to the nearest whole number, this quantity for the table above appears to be -1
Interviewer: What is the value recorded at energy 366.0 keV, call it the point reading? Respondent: 82.3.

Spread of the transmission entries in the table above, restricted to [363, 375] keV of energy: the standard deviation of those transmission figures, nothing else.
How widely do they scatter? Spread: 5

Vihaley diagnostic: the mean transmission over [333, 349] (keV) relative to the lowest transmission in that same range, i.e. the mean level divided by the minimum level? 1.06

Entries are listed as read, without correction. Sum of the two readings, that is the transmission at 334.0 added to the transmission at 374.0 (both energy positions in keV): 217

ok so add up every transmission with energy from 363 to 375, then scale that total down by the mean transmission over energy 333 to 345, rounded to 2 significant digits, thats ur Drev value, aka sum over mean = 4.5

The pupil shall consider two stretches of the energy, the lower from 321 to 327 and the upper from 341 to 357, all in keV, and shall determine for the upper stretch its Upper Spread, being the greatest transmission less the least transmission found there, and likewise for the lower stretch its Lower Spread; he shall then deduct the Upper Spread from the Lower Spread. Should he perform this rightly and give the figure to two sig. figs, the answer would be -25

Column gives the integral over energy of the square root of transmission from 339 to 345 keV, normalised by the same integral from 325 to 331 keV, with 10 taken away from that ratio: -8.98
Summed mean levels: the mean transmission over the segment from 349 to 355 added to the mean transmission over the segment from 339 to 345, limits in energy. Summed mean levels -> 241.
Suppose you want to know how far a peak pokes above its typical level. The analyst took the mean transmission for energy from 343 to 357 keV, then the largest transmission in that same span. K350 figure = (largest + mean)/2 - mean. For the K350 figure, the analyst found 6.5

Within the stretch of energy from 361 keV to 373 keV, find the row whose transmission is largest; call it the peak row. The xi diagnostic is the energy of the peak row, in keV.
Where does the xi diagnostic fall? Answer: 370.0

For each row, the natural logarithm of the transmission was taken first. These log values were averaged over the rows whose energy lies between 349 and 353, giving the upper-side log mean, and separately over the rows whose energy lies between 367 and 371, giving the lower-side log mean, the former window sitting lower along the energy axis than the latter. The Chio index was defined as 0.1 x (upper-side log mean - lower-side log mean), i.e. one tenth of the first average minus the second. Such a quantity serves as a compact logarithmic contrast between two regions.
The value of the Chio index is 0.0250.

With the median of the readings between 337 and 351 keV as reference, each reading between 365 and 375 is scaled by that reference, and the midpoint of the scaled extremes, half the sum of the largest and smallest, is 0.75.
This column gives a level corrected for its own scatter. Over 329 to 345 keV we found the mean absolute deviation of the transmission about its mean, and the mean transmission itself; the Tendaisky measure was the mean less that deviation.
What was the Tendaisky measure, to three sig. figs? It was 114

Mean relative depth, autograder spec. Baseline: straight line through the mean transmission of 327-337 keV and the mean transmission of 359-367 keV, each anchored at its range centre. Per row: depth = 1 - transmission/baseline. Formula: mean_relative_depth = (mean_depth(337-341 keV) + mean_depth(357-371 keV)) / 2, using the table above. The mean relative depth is -0.066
